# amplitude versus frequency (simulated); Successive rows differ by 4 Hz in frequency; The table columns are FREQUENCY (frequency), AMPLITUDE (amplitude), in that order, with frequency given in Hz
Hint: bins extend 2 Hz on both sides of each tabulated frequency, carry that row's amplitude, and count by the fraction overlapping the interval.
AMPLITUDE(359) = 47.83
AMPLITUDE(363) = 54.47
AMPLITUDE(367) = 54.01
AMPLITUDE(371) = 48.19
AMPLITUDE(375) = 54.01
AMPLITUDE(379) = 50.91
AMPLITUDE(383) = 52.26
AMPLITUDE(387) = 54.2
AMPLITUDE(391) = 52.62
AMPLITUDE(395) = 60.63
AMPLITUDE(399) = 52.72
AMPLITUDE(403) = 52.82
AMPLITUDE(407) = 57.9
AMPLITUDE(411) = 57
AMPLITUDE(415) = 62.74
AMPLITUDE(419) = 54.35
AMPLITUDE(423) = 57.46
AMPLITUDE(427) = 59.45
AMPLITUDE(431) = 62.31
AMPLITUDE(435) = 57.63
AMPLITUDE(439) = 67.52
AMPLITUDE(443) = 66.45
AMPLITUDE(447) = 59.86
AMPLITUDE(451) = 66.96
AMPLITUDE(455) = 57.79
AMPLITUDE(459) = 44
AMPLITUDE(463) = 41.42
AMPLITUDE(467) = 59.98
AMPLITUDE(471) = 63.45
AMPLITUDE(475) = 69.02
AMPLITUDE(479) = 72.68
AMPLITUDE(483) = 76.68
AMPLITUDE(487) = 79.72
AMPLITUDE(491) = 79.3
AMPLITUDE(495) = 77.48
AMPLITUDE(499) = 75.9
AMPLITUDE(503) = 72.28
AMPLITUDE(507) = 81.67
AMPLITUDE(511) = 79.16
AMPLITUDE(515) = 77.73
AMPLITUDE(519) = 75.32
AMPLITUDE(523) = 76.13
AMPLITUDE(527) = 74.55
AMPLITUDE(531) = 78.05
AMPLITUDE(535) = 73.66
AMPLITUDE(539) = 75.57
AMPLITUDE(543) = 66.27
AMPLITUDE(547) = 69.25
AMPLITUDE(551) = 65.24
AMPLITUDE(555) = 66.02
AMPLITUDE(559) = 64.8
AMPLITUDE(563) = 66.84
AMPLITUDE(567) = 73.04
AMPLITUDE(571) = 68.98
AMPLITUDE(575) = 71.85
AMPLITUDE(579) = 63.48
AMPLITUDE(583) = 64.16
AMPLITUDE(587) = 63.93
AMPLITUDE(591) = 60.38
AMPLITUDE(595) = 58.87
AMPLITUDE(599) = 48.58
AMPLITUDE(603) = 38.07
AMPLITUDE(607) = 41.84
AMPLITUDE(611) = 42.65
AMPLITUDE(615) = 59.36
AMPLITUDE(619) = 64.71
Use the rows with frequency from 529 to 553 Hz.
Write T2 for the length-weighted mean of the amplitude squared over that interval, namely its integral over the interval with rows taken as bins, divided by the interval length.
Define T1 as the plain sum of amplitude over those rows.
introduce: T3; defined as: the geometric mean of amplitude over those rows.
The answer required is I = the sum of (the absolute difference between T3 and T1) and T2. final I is 5469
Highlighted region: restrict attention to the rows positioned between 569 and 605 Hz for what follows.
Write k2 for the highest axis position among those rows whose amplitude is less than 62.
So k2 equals 603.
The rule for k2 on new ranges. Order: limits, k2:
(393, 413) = 411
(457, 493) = 467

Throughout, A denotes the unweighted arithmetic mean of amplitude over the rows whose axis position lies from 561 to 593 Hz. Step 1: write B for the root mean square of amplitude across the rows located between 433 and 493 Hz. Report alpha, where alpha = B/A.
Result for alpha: 0.98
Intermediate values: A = 66.6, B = 65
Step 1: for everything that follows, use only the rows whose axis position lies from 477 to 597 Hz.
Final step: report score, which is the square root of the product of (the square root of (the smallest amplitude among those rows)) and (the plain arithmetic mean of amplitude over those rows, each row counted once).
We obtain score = 23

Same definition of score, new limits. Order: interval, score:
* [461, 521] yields 22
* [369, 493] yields 20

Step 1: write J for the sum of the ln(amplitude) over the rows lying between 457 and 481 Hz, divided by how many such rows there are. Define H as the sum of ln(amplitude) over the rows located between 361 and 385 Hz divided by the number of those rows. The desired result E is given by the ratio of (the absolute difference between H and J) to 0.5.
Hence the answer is 0.2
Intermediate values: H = 3.96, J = 4.045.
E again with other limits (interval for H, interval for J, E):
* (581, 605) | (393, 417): 0.1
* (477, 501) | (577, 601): 0.5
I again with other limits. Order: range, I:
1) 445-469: 3385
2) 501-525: 6331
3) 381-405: 3218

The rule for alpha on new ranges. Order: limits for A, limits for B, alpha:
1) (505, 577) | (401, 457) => 0.83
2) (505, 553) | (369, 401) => 0.72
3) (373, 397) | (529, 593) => 1.26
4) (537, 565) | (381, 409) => 0.81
